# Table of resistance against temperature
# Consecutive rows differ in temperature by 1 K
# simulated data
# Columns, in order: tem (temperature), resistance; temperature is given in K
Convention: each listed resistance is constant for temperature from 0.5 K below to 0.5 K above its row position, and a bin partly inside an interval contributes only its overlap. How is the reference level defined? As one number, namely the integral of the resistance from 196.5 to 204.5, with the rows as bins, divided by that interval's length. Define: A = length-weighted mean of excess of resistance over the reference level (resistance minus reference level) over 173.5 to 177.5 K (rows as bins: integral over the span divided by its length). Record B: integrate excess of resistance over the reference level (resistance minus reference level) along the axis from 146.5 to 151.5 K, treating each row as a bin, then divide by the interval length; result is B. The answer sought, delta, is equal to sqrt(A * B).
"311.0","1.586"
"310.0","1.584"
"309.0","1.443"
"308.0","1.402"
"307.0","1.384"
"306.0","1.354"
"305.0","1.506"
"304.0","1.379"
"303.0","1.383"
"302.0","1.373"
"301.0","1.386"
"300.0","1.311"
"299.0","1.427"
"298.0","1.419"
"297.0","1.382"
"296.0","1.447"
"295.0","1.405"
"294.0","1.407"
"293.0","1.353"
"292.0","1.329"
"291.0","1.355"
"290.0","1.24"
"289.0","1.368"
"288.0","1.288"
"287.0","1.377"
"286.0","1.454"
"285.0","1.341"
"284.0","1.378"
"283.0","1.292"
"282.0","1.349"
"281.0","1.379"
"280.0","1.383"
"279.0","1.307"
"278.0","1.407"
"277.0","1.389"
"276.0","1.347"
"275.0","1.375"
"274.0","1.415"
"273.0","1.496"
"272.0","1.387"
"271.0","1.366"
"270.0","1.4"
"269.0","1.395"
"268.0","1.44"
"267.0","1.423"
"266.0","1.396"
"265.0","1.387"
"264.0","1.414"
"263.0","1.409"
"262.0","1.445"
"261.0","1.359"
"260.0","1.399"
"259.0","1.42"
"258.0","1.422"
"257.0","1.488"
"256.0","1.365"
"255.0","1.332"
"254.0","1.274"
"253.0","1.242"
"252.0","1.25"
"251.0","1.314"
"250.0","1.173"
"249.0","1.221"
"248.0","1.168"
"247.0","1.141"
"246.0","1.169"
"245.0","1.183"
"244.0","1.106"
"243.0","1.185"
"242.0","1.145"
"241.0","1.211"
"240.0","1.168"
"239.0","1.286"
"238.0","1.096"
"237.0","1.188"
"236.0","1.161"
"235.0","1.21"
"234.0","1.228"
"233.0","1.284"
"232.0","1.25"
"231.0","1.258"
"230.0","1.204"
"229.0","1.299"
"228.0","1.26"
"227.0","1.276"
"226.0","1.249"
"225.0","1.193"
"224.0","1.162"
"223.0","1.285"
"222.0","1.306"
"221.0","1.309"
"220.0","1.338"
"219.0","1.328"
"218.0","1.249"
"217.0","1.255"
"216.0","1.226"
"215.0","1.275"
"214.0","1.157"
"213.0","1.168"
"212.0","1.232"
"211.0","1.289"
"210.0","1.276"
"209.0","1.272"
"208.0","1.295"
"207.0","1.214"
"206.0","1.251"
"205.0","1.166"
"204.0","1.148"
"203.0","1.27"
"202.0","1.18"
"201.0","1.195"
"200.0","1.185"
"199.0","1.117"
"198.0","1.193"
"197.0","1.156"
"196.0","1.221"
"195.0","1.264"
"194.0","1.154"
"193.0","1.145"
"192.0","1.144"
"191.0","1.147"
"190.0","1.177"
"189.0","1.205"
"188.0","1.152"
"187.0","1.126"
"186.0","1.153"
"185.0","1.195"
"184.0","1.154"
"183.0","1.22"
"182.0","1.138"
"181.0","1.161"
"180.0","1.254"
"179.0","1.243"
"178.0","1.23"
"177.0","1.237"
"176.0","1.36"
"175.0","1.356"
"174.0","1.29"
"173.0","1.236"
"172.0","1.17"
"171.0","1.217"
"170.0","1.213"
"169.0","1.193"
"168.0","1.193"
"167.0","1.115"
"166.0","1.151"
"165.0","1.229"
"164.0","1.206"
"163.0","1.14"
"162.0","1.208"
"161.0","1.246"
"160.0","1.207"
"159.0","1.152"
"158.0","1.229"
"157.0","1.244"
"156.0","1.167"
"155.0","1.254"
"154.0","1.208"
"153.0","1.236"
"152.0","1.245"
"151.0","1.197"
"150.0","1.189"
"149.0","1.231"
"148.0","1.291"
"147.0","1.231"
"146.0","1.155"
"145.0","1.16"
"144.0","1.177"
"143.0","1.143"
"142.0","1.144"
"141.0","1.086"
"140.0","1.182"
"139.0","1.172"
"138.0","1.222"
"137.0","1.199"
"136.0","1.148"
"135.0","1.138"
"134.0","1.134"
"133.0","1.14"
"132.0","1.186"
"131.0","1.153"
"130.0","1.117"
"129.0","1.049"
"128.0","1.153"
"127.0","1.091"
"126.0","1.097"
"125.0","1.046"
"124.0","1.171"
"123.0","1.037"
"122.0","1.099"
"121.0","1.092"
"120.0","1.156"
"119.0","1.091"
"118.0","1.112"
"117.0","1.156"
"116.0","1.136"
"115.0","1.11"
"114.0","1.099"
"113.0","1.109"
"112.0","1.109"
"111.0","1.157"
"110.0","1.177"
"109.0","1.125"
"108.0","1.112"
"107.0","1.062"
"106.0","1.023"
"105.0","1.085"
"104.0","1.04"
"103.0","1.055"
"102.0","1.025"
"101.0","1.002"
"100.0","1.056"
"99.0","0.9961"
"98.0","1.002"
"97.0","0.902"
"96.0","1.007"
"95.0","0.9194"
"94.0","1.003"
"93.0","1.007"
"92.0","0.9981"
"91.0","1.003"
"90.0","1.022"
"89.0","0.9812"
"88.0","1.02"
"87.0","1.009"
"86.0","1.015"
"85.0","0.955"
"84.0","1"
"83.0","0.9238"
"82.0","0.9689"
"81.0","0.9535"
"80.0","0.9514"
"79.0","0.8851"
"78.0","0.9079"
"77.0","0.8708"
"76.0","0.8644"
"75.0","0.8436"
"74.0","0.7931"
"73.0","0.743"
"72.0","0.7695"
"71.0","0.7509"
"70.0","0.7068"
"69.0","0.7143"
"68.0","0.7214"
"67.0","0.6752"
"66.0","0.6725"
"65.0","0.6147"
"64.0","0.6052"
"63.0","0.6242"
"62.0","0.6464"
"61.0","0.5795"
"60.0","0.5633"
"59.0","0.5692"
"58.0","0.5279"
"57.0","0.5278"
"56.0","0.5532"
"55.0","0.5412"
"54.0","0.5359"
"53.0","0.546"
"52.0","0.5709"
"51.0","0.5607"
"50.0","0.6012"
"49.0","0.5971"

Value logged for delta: 0.078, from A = 0.13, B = 0.05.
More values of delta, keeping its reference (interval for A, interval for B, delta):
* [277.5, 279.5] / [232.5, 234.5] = 0.115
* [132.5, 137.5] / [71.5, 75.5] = 0.106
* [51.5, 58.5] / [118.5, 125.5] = 0.228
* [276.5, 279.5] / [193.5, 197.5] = 0.058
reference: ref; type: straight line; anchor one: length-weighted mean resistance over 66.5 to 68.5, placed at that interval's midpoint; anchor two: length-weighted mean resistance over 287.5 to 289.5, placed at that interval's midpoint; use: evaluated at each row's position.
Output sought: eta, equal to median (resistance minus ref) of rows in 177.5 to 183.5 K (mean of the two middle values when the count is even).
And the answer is 0.20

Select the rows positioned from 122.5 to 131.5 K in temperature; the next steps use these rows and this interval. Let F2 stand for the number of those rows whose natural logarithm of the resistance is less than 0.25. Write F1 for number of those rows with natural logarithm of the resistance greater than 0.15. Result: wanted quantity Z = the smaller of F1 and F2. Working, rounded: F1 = 1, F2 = 9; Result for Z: 1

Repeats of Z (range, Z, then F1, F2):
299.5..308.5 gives 0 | 9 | 0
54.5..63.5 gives 0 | 0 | 9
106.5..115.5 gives 1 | 1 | 9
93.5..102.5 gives 0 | 0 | 9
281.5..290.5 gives 1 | 9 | 1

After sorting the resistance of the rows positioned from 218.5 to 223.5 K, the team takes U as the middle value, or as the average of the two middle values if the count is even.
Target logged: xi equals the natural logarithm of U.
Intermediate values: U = 1.3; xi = 0.27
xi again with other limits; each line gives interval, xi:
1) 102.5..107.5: 0.05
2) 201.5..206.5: 0.17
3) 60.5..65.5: -0.49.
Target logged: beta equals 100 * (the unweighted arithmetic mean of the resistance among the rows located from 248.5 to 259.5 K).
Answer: 132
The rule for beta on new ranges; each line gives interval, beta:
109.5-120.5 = 113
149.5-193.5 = 120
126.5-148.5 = 116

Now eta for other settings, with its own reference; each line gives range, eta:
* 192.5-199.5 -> 0.10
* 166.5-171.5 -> 0.21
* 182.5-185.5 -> 0.16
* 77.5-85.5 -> 0.21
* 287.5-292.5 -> -0.01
